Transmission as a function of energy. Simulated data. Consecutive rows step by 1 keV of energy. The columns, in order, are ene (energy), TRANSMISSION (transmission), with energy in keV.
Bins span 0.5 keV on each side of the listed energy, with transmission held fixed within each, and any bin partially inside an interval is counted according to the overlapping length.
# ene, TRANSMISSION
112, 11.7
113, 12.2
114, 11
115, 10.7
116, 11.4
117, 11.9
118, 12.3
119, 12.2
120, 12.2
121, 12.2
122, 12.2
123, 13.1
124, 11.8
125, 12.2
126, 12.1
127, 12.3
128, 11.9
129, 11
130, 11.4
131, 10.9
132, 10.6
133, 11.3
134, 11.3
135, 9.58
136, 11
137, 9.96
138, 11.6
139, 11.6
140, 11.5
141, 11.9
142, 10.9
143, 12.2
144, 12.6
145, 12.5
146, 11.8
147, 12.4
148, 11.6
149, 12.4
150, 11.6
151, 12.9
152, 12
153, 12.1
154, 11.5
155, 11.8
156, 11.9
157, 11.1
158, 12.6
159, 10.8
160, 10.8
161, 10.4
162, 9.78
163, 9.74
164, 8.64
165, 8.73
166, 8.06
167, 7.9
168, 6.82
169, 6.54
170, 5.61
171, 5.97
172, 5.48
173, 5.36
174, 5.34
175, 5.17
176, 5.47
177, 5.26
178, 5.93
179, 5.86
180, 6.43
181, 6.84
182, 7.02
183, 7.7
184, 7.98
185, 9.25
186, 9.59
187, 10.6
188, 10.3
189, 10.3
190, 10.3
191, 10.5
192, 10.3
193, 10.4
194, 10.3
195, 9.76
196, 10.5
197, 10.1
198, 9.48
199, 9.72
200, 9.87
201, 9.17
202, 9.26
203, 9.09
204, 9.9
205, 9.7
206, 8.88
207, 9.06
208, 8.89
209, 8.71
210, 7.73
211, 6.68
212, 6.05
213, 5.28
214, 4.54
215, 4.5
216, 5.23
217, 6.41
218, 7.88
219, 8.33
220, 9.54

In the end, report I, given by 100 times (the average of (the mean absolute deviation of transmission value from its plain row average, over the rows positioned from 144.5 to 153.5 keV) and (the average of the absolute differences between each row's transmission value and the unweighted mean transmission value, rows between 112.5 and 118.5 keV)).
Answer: 46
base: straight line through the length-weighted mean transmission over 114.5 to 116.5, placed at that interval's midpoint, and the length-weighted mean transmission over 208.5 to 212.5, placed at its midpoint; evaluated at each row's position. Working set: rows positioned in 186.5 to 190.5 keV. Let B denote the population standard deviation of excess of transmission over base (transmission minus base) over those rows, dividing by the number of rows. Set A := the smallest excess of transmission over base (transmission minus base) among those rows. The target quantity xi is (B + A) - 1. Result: 1.2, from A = 2.1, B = 0.10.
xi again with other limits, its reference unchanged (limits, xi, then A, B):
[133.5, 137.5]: -1.0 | -0.7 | 0.69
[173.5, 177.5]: -4.4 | -3.5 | 0.12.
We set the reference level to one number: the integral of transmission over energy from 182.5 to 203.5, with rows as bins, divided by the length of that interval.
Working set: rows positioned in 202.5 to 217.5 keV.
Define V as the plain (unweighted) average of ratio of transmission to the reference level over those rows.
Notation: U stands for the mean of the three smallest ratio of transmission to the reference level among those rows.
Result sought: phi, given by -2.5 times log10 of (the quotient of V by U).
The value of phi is -0.48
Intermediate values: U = 0.49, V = 0.8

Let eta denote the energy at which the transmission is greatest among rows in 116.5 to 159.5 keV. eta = 123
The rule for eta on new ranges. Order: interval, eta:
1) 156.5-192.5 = 158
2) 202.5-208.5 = 204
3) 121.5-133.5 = 123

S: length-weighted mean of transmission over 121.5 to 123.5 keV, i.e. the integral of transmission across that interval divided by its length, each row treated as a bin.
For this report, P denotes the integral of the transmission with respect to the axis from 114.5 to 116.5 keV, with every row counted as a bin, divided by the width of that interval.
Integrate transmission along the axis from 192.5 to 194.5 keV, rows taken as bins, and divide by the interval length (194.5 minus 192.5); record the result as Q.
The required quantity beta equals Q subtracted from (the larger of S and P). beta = 2.3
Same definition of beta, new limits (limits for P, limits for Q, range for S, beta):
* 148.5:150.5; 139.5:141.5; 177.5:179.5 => 0.3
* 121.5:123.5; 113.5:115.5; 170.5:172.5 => 1.8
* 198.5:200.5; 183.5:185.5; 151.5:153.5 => 3.4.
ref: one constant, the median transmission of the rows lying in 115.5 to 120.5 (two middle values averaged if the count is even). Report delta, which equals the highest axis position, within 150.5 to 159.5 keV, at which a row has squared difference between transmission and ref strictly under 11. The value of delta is 159 keV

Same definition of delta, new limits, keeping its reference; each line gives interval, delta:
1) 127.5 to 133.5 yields 133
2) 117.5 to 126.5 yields 126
